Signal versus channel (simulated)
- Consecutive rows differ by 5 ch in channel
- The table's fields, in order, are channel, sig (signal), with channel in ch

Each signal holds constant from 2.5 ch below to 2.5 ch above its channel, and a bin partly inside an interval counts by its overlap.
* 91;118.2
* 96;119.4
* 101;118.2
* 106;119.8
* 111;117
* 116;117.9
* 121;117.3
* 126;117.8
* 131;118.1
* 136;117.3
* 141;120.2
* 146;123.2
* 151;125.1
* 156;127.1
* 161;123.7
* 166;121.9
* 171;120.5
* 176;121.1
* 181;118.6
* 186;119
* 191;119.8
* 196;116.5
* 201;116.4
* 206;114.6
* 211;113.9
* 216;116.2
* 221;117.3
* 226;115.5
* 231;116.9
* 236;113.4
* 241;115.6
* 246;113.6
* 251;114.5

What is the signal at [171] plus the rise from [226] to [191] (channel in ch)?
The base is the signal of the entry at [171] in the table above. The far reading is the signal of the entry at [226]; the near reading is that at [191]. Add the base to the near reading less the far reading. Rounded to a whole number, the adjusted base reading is 125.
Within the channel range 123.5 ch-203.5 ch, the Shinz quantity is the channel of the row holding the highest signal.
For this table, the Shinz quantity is 156 ch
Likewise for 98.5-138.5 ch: 106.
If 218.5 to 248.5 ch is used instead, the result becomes 221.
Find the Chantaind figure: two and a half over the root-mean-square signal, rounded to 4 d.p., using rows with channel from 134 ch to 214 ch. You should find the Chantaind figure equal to 0.0208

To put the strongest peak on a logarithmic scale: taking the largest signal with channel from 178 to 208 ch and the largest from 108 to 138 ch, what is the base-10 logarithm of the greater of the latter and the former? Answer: 2.08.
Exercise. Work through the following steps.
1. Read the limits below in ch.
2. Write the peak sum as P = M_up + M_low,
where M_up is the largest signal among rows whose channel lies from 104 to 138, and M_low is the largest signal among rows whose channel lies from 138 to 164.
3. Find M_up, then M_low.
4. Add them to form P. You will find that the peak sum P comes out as 247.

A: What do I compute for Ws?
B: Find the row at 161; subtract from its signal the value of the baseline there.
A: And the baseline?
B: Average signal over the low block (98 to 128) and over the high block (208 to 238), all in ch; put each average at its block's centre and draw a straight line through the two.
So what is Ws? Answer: 6.8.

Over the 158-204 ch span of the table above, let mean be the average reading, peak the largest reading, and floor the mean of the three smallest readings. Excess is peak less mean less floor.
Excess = -113.2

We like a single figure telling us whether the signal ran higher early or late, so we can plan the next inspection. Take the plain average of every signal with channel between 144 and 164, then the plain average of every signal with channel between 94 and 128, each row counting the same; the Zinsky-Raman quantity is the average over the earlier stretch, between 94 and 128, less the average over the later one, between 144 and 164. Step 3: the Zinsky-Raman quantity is -6.6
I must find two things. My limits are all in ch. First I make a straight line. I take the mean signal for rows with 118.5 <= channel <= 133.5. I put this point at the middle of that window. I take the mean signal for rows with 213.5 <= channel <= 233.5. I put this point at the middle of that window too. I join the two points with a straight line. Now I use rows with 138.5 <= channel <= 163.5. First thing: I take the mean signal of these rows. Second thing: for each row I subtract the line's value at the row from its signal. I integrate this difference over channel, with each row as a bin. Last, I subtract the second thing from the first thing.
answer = -37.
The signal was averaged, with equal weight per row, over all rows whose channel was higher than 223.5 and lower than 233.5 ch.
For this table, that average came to 116.2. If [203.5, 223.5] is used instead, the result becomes 115.5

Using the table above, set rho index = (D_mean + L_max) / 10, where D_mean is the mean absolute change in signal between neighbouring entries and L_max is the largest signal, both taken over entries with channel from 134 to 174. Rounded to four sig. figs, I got 12.94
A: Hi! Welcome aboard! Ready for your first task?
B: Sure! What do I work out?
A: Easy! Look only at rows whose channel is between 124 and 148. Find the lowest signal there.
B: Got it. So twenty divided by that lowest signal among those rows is 0.1705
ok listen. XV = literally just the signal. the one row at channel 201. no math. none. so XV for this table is 116.4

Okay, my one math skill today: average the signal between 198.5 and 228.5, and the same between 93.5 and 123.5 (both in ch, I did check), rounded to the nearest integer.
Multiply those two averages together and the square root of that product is 117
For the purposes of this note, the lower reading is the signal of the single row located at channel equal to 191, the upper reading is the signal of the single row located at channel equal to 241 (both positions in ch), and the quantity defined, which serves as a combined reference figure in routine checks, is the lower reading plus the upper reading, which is 235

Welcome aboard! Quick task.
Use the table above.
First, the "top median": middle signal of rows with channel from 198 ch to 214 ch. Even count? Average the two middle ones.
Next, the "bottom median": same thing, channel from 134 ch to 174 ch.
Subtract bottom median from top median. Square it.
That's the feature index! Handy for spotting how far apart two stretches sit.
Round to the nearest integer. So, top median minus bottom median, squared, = 63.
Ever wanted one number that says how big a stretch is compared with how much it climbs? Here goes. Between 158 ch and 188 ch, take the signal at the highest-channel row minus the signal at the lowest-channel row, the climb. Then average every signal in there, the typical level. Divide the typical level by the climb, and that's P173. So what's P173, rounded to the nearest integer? -26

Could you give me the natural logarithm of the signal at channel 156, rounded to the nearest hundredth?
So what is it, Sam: 4.84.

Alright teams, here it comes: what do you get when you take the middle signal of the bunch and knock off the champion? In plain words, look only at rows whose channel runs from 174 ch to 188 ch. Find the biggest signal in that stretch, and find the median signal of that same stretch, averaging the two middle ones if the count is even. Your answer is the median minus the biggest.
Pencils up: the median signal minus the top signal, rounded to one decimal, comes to -2.1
